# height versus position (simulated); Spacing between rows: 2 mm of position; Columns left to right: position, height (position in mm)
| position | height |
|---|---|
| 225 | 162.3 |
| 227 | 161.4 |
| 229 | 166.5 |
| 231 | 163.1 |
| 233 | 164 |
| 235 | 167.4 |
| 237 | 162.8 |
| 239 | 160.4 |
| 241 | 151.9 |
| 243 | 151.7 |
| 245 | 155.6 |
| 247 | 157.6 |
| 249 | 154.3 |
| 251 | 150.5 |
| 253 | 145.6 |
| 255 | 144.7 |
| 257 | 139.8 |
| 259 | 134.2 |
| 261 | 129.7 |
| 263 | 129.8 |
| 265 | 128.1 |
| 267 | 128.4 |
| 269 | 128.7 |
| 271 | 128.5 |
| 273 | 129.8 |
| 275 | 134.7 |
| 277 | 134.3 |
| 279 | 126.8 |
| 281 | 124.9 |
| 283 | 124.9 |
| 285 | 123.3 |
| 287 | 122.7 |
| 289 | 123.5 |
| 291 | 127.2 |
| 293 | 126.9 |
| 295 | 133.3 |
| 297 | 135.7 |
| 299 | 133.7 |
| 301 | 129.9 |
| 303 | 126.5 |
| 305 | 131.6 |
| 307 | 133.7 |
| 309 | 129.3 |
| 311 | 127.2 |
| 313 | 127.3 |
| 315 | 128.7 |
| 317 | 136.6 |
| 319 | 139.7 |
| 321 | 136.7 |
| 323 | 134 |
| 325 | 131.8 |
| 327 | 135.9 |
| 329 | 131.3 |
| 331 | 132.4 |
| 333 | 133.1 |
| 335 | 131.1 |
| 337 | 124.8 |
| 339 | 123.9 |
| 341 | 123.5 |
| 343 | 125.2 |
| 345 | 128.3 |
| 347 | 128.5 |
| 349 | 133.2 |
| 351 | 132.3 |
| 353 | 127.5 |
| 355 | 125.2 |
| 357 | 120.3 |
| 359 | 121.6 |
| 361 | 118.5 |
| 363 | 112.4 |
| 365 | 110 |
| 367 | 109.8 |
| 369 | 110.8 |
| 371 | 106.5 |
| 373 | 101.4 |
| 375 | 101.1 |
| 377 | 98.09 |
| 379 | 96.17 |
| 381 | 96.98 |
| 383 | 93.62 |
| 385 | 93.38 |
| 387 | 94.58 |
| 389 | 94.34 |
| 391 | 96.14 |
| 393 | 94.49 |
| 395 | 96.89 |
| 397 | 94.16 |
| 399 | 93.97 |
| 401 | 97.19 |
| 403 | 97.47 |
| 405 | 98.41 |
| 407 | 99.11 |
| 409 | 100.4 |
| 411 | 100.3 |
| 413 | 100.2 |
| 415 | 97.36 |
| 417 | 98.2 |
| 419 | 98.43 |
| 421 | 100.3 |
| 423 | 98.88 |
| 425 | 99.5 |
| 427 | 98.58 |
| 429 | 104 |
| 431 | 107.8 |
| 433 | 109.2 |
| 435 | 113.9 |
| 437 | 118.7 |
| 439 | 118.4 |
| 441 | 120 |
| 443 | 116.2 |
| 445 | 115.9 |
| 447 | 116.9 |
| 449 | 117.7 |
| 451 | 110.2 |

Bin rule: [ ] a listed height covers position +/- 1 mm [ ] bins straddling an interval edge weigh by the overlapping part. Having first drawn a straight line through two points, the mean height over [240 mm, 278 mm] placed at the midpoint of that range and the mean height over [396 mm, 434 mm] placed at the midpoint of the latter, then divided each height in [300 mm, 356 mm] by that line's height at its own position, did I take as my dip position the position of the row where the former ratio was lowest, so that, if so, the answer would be 303 mm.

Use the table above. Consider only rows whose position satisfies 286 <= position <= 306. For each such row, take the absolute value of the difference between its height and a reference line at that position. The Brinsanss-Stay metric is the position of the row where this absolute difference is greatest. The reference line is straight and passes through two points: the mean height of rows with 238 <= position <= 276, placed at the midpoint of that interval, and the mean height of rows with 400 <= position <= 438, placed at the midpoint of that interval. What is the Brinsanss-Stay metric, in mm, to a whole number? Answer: 287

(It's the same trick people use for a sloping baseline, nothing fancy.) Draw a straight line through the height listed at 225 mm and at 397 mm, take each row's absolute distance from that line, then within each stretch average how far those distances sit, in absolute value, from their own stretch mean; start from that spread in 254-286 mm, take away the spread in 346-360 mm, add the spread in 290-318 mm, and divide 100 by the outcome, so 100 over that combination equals 32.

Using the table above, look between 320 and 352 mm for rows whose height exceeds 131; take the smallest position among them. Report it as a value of 321 mm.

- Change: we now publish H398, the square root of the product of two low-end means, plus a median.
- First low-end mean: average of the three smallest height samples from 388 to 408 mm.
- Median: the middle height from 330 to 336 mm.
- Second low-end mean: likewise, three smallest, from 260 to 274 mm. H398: 242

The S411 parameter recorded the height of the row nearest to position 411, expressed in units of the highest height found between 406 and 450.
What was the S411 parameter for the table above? 0.84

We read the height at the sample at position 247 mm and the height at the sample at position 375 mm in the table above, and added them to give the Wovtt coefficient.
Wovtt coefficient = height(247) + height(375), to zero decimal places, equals 259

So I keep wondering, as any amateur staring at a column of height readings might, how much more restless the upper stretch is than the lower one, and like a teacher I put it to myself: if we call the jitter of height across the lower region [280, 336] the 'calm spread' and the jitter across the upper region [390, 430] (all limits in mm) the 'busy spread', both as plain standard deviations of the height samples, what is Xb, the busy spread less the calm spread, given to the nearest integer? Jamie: -2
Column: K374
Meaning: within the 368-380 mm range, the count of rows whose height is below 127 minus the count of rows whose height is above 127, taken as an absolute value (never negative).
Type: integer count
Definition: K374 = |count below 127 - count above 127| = 6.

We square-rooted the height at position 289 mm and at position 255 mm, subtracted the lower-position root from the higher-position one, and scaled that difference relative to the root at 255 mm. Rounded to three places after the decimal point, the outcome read -0.076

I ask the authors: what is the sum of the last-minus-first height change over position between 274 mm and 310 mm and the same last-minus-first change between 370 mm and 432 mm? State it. -4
